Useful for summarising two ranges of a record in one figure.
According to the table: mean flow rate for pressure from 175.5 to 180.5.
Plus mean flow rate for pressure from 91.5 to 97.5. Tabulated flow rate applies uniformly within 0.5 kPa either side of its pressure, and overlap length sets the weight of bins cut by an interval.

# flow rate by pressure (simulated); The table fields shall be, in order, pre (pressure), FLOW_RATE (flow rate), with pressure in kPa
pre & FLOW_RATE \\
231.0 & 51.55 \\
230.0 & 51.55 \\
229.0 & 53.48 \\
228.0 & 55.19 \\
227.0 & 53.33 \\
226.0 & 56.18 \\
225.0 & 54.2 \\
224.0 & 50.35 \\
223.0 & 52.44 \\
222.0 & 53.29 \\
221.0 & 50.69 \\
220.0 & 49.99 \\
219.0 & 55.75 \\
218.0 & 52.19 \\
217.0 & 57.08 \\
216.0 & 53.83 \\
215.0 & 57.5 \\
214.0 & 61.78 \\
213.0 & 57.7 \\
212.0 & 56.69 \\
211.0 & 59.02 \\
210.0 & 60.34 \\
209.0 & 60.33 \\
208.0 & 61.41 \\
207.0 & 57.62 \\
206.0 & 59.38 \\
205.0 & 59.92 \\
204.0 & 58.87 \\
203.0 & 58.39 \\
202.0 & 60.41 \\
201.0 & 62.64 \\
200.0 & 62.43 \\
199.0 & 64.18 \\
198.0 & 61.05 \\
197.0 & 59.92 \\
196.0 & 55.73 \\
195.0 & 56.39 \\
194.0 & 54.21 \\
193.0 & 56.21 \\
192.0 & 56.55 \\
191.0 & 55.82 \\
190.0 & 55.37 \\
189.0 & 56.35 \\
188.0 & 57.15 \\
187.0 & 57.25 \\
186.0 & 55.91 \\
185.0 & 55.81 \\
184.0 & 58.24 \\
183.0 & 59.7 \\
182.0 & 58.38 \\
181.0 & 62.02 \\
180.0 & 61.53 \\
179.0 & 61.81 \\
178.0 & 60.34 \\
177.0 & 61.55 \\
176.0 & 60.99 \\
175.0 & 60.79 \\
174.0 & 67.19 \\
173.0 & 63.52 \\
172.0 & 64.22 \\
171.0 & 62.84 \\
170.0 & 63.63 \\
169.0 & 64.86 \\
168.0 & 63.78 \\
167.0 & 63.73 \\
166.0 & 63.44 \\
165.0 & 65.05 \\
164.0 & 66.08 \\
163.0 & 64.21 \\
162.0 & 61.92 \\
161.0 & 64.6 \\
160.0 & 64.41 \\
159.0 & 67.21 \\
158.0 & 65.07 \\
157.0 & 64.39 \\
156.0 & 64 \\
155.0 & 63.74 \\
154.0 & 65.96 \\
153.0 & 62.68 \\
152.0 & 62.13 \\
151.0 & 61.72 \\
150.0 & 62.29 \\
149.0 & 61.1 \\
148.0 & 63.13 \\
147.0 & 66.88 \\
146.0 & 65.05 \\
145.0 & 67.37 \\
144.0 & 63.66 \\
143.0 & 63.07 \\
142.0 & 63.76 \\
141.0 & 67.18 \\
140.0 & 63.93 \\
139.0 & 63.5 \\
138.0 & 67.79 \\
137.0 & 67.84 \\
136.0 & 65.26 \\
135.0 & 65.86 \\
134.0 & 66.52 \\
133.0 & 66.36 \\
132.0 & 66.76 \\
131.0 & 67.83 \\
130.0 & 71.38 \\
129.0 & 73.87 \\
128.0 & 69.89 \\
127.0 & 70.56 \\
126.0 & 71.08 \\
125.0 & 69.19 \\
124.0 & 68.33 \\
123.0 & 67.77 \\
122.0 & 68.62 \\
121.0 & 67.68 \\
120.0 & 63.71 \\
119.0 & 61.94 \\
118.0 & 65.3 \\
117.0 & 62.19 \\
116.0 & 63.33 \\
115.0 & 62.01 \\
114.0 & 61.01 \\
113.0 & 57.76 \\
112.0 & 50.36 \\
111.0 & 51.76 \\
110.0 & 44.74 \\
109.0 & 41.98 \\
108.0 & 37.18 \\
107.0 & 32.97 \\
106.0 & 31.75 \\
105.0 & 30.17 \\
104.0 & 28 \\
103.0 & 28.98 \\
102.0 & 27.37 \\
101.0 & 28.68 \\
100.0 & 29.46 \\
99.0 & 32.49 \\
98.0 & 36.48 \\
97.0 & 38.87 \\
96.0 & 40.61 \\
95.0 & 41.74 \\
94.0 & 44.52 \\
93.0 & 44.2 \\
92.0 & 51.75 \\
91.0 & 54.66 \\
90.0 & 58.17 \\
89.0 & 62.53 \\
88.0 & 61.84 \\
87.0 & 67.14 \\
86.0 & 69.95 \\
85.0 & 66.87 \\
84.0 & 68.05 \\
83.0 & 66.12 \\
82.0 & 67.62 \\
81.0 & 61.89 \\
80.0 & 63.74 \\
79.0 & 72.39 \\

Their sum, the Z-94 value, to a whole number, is 105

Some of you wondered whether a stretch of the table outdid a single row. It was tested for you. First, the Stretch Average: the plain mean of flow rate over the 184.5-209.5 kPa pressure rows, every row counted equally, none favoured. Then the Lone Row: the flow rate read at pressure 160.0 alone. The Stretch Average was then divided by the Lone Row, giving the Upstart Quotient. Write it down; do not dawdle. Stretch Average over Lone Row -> 0.9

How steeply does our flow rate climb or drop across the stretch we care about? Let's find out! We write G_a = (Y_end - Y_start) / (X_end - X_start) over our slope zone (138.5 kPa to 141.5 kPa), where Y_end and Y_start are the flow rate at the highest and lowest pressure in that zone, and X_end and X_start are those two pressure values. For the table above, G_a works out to 2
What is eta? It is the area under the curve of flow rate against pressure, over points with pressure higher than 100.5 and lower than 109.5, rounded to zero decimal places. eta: 287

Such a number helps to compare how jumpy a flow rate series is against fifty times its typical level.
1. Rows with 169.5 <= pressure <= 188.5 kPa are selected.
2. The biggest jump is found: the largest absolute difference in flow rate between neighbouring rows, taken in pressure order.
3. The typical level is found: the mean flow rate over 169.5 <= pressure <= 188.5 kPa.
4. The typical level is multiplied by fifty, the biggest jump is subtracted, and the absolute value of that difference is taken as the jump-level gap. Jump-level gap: 3027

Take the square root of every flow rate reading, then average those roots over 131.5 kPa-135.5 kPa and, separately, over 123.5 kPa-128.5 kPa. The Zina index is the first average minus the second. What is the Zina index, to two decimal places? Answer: -0.21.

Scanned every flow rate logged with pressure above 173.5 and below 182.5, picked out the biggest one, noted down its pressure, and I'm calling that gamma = 174.0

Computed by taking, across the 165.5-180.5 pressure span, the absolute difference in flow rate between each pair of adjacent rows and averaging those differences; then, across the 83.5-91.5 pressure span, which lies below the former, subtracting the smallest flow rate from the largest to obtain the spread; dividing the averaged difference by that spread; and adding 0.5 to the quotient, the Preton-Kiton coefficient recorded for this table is 0.590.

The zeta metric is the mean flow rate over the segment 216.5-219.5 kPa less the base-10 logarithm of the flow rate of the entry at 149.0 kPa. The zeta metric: 53.2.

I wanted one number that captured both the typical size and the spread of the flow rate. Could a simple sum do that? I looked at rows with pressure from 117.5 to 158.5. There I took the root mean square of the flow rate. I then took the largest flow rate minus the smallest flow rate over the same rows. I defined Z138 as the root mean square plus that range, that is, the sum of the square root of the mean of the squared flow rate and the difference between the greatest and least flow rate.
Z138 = 79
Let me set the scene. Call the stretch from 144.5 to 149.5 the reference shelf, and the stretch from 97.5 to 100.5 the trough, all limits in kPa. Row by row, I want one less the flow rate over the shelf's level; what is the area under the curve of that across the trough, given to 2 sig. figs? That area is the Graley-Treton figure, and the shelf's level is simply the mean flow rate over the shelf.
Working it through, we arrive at 1.5 kPa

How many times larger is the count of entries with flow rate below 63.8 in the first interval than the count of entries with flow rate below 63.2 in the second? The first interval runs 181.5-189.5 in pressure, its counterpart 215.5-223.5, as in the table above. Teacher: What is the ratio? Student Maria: 1.00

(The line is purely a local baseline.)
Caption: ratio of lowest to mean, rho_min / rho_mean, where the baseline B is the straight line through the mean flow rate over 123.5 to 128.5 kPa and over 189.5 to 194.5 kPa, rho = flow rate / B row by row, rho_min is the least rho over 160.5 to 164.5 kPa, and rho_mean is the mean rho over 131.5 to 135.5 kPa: 1.02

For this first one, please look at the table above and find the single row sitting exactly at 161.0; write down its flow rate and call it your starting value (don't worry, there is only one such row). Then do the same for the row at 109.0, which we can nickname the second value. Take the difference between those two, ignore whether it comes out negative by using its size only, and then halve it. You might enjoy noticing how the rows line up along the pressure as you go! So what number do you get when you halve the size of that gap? 11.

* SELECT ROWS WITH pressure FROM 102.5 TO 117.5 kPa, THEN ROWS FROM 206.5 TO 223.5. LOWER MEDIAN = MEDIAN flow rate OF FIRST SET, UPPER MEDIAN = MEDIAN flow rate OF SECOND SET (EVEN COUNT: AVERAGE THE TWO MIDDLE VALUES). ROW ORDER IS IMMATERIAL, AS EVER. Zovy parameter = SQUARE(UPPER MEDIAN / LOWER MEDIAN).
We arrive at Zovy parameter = 1.6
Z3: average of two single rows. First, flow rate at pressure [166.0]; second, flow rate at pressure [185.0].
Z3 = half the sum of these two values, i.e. 60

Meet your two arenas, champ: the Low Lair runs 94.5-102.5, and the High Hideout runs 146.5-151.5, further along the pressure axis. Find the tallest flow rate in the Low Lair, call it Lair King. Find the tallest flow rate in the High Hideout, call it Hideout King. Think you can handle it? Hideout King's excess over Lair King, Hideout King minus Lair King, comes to 25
